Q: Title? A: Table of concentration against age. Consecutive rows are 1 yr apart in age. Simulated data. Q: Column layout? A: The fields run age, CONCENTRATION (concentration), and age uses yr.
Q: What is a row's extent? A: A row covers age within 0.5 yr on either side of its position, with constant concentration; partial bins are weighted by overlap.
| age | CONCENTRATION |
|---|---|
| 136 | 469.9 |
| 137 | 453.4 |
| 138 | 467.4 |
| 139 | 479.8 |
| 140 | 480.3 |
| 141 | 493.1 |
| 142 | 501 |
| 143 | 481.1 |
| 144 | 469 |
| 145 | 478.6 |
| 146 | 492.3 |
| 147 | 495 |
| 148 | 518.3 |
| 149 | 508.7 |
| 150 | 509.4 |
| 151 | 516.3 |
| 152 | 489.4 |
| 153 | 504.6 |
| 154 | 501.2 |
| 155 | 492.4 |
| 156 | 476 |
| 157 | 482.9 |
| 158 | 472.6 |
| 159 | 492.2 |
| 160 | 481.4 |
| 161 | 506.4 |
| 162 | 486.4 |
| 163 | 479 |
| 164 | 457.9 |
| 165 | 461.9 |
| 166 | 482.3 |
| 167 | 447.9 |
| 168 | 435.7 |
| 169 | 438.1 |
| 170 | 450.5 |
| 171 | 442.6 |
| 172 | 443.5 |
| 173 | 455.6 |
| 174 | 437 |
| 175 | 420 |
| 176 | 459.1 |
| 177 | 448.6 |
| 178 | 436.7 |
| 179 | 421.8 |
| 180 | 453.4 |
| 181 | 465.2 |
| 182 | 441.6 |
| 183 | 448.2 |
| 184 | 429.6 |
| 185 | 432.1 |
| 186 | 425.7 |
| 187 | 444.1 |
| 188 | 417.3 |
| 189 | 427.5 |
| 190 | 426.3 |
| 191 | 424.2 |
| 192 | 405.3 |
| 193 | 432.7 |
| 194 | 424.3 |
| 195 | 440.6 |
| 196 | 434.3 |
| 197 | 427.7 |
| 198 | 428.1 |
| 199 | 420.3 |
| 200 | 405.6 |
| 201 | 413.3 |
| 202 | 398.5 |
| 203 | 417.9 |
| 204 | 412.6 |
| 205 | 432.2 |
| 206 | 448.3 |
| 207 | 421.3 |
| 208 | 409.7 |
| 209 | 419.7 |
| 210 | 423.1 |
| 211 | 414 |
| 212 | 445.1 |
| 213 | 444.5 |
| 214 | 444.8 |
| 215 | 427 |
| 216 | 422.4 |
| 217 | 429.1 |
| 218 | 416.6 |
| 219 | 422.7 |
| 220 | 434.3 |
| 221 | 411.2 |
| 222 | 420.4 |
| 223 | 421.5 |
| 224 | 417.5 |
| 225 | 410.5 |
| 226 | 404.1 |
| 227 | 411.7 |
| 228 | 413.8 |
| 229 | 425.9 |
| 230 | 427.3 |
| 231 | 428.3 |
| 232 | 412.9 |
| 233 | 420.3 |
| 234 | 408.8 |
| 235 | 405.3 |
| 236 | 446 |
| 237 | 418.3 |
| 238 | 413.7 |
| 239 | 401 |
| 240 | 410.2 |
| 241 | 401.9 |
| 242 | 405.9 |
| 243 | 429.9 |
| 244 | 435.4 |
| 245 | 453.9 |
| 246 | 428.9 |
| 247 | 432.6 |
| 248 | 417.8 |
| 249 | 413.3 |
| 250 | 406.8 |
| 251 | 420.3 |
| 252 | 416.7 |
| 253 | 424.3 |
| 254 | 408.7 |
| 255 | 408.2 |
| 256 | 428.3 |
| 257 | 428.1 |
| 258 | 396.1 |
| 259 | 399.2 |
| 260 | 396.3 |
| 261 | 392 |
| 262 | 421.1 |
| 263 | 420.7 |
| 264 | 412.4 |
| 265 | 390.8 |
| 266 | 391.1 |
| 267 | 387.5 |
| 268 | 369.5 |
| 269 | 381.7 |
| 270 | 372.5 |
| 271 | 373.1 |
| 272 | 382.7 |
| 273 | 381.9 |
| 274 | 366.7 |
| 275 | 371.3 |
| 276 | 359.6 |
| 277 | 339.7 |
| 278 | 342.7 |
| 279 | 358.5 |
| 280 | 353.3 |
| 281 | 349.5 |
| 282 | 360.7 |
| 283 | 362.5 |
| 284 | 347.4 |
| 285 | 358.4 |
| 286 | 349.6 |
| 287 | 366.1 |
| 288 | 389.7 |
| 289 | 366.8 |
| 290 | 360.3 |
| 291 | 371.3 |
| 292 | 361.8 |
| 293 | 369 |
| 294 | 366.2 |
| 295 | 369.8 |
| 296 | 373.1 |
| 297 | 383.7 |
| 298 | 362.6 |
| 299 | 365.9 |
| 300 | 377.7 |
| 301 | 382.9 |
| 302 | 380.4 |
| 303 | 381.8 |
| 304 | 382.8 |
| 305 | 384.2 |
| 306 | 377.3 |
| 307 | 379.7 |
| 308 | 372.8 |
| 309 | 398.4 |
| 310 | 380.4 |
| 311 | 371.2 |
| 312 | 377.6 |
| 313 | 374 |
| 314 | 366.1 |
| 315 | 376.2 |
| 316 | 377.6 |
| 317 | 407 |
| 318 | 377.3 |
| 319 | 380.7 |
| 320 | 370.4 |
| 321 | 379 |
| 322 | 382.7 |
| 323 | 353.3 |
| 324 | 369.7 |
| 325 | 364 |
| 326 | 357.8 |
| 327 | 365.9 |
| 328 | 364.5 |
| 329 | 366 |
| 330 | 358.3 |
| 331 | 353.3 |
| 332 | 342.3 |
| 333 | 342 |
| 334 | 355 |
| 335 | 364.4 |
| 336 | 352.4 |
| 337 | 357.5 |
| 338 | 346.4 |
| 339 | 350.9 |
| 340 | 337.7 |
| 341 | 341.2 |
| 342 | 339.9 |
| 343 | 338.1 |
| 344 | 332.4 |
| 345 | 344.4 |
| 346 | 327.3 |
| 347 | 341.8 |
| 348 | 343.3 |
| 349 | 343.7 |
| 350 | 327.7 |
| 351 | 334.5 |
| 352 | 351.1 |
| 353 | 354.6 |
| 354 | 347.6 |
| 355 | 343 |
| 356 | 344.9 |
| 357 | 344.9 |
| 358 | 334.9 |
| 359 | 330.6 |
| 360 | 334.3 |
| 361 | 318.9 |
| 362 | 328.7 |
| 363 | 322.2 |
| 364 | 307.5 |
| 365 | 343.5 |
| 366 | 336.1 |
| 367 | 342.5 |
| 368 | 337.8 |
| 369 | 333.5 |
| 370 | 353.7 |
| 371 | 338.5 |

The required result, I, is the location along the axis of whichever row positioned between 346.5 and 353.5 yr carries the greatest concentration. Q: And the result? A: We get 353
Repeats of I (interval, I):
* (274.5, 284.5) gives 275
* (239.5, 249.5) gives 245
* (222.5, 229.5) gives 229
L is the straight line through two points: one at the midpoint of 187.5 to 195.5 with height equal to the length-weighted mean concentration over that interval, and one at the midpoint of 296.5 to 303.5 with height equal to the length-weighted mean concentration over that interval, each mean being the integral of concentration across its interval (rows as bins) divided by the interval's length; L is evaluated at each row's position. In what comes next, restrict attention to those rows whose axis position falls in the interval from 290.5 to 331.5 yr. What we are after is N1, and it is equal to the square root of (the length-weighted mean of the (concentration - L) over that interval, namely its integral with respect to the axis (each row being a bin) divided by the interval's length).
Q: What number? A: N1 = 1.4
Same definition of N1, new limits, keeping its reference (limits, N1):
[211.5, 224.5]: 3.8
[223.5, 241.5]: 3.0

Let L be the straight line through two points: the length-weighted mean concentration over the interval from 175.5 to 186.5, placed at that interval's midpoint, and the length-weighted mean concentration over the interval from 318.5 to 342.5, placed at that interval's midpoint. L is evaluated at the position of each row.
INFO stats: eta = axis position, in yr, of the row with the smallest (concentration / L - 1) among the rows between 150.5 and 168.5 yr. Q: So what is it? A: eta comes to 168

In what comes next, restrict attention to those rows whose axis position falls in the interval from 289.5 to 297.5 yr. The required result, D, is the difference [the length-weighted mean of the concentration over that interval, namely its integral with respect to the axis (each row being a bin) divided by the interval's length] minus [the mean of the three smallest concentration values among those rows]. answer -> 7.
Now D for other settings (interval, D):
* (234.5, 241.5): 11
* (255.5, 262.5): 14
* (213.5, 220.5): 8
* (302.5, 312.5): 7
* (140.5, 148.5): 15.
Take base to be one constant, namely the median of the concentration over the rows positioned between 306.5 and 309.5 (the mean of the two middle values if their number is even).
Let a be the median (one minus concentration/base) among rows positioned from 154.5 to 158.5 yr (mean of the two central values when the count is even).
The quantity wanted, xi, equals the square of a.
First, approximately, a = -0.26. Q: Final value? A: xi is 0.069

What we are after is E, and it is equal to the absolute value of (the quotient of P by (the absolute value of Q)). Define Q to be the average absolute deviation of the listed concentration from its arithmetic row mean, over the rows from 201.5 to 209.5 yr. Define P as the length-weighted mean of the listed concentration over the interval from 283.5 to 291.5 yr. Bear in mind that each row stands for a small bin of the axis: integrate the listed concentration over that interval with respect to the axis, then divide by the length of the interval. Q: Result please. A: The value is 35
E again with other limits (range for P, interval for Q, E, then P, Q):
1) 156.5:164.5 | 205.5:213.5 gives 36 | 482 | 13.3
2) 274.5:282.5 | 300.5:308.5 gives 130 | 354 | 2.7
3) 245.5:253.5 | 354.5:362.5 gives 61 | 420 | 6.9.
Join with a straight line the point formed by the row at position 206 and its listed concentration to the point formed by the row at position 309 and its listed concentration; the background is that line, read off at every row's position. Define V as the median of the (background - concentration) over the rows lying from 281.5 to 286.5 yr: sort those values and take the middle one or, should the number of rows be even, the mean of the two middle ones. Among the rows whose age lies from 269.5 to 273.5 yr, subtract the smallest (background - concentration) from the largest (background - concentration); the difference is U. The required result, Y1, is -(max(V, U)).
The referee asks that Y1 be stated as -52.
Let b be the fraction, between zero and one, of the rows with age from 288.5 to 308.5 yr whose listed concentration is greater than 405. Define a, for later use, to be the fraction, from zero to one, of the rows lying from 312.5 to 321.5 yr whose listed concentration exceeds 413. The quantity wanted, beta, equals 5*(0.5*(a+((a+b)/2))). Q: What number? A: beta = 0.00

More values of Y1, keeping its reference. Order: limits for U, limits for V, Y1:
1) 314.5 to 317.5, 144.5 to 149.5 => -32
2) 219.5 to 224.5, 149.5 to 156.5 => -23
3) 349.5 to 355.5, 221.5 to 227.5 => -28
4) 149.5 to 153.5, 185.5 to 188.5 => -32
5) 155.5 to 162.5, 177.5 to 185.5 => -35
